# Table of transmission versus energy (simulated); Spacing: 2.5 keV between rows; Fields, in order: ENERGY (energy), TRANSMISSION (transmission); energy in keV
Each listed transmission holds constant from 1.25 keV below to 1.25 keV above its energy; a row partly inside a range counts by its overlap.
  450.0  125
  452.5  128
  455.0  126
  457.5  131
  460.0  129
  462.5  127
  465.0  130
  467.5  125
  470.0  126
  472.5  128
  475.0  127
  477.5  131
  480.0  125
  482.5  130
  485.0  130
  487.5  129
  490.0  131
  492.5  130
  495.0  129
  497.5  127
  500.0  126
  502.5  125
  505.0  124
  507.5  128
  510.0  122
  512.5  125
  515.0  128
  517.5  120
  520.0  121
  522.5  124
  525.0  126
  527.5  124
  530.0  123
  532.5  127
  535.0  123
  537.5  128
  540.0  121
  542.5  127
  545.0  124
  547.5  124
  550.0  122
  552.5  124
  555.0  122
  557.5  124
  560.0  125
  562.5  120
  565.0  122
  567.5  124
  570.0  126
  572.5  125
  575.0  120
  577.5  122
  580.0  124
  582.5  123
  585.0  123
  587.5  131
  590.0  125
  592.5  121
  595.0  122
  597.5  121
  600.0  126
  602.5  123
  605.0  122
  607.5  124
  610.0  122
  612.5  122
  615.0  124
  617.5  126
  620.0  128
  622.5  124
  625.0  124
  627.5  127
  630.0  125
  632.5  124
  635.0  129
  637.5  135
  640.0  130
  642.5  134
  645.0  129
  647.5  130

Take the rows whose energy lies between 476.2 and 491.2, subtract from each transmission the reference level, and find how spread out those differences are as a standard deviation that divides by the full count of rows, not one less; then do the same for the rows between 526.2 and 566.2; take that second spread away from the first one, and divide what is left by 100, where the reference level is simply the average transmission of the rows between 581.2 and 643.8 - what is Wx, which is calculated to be -0.001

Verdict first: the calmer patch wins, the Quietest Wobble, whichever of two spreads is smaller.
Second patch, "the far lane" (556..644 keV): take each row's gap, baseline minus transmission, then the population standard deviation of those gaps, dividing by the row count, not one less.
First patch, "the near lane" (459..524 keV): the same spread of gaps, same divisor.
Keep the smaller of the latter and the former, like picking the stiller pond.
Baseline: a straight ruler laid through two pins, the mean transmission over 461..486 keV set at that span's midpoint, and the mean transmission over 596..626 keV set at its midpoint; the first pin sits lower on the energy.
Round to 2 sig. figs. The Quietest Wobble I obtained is 2.7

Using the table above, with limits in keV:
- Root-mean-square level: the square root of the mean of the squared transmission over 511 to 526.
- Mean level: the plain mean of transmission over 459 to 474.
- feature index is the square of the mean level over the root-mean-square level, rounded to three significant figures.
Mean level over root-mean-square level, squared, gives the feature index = 1.06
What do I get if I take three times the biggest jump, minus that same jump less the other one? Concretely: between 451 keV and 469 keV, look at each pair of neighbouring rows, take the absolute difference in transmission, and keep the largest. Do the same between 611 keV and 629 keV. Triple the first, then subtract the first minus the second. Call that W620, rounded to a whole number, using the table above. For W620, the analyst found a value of 14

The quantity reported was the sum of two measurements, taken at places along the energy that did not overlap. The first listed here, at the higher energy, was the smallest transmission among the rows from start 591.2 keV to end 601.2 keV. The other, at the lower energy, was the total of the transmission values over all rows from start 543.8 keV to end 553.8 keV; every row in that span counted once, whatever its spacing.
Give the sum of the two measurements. 615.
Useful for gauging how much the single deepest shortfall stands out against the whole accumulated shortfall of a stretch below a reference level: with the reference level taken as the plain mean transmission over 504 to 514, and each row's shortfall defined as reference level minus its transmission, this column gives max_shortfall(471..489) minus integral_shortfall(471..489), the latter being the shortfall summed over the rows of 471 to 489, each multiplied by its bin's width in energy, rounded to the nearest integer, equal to 67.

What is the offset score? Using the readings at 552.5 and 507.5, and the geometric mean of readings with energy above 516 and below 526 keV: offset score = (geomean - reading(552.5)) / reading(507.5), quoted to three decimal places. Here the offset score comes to -0.010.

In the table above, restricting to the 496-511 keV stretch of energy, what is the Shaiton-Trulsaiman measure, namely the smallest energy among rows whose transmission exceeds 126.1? 497.5 keV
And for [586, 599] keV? 587.5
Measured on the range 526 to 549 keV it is 532.5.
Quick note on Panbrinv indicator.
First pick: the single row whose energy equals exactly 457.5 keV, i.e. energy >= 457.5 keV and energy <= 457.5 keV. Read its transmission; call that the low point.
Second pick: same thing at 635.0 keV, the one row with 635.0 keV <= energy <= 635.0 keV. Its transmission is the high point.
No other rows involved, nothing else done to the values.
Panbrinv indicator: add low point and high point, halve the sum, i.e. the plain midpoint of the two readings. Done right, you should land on 130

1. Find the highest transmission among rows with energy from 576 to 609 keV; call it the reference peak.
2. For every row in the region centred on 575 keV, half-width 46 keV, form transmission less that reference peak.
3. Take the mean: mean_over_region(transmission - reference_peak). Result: -7.2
